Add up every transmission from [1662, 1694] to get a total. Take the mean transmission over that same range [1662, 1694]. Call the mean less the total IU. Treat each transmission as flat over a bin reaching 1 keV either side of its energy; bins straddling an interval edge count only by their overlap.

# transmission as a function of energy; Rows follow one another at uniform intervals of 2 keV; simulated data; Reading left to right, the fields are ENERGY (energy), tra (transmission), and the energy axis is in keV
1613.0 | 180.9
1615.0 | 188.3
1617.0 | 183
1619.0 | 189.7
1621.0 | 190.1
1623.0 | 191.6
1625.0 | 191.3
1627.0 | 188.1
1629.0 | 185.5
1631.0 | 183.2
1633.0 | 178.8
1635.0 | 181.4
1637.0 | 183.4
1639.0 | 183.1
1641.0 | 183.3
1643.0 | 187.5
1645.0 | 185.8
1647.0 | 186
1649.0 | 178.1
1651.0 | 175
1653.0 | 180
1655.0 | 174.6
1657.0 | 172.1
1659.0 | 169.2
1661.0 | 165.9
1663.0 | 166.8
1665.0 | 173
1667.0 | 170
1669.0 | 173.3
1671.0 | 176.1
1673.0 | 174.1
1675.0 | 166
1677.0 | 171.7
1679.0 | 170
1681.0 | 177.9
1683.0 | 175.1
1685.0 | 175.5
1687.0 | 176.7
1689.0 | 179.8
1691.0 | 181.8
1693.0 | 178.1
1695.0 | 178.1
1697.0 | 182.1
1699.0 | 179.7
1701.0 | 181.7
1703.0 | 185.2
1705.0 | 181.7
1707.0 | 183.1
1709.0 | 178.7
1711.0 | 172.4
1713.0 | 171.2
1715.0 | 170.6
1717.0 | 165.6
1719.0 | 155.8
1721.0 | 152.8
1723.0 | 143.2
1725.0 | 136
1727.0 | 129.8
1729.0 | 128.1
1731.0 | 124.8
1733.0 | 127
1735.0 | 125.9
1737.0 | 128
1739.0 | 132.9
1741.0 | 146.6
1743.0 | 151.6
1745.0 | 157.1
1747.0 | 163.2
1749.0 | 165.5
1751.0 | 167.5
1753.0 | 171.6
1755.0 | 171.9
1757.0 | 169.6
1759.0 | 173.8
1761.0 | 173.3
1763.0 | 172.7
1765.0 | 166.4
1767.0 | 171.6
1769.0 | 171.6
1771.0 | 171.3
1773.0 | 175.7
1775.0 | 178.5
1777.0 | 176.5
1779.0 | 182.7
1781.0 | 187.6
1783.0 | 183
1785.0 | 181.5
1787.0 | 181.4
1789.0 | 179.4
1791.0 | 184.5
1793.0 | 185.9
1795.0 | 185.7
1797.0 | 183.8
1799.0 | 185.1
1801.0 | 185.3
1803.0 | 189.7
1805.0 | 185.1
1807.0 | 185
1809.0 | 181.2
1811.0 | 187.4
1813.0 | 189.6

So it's -2612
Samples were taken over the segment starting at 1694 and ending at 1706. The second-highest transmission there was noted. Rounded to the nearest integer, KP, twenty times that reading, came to 3642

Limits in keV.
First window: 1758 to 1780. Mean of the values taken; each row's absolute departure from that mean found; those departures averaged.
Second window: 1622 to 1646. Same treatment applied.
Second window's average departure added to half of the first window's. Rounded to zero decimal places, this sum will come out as 5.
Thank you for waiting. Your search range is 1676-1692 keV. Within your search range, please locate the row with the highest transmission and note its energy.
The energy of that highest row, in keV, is 1691.0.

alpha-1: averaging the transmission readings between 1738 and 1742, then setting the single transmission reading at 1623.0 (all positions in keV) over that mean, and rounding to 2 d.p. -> 1.37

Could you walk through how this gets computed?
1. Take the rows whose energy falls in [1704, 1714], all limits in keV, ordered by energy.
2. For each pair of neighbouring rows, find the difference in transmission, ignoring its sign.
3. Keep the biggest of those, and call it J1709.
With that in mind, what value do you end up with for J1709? 6.3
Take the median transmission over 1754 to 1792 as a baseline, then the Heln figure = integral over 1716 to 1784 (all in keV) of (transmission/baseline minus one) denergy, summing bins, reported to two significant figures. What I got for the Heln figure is -6.5 keV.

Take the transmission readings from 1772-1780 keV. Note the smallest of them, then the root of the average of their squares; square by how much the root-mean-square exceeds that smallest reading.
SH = 7.1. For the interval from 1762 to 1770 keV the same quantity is 17.6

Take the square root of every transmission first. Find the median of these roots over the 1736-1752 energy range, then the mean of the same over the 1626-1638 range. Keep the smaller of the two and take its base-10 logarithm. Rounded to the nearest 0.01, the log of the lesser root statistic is 1.09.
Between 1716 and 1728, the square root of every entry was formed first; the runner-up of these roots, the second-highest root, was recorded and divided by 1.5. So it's 8.32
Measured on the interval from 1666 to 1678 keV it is 8.80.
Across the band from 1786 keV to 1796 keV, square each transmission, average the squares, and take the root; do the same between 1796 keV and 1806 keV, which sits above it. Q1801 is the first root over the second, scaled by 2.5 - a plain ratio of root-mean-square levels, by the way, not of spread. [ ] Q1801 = 2.47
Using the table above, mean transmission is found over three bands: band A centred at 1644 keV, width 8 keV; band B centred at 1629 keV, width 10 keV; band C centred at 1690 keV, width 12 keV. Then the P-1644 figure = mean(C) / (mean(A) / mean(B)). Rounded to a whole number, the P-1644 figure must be 178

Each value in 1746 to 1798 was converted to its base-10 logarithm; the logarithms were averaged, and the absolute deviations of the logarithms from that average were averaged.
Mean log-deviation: 0.015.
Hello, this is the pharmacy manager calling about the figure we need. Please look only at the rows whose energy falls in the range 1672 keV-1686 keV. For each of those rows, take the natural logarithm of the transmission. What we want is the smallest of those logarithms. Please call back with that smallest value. 5.11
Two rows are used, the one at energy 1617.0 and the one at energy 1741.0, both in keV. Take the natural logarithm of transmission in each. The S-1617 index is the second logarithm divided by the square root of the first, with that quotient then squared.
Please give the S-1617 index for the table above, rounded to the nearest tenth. 4.8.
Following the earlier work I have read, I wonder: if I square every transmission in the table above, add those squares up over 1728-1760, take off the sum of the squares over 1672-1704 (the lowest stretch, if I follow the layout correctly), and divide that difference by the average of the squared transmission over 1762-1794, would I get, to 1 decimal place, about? -4.2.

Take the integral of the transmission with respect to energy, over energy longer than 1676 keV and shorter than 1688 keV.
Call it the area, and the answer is 2094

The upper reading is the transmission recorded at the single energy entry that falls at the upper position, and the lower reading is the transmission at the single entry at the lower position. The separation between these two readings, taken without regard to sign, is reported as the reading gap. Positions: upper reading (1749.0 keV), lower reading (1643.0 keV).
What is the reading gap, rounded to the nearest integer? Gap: 22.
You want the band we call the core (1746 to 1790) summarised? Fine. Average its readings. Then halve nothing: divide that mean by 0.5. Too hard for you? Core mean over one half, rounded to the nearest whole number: 349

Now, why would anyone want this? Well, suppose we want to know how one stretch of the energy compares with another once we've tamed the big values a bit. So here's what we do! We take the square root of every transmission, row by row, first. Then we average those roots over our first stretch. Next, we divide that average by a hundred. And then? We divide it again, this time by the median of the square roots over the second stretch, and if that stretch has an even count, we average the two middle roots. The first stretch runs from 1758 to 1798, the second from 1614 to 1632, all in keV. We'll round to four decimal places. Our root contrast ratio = 0.0097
